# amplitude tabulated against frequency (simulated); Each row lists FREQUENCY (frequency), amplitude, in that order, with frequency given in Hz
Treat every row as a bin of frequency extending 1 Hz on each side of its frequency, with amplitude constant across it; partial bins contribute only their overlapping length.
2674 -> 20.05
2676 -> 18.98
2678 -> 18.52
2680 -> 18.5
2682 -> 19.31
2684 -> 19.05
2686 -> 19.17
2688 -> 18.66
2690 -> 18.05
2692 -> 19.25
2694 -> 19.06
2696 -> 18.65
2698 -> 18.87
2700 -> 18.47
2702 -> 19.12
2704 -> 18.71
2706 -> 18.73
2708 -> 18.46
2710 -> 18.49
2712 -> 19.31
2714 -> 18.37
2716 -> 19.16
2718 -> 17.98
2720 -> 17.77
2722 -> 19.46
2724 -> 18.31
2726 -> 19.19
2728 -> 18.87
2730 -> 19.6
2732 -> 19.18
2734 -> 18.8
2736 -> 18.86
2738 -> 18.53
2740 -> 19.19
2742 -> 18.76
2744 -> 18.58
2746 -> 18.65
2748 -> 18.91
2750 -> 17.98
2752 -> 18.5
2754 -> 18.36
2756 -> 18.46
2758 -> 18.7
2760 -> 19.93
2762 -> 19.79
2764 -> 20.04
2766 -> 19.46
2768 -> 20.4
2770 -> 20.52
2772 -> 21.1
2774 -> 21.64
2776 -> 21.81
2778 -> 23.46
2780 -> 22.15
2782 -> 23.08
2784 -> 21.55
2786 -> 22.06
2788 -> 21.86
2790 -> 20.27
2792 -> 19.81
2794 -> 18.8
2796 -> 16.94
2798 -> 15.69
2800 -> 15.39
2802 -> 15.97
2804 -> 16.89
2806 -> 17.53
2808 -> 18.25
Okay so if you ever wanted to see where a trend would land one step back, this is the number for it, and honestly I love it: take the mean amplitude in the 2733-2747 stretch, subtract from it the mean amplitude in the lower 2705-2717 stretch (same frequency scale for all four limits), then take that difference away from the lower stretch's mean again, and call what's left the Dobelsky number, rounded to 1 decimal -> 18.7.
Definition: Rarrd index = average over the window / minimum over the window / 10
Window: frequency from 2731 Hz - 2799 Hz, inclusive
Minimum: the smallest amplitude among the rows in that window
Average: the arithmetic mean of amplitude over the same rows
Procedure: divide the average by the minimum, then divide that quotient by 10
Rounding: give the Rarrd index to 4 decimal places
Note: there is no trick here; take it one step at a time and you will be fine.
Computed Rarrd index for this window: 0.1259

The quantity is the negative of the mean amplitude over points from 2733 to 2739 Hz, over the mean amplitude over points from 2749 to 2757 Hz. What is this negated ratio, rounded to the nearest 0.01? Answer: -1.02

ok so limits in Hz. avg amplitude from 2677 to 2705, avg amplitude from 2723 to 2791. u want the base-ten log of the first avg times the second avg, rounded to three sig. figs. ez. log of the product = 2.57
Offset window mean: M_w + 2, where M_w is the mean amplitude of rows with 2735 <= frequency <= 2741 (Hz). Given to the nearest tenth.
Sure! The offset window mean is 20.9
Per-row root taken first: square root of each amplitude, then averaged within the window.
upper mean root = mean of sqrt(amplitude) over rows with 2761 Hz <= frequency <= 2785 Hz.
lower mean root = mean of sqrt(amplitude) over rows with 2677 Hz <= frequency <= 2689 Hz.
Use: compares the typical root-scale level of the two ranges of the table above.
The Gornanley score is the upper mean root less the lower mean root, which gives 0.26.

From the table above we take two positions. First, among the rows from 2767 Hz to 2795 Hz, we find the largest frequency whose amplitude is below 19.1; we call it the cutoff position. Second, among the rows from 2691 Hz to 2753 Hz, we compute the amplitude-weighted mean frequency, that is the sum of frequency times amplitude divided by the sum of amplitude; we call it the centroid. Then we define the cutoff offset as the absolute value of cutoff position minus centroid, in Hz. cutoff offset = 72.0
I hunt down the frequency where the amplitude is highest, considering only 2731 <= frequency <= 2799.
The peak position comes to 2778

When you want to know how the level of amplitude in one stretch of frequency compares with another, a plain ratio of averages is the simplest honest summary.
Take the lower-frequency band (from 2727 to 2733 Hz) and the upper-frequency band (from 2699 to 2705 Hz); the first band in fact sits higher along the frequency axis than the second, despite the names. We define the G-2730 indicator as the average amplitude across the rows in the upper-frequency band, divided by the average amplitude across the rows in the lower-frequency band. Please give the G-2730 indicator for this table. 0.977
